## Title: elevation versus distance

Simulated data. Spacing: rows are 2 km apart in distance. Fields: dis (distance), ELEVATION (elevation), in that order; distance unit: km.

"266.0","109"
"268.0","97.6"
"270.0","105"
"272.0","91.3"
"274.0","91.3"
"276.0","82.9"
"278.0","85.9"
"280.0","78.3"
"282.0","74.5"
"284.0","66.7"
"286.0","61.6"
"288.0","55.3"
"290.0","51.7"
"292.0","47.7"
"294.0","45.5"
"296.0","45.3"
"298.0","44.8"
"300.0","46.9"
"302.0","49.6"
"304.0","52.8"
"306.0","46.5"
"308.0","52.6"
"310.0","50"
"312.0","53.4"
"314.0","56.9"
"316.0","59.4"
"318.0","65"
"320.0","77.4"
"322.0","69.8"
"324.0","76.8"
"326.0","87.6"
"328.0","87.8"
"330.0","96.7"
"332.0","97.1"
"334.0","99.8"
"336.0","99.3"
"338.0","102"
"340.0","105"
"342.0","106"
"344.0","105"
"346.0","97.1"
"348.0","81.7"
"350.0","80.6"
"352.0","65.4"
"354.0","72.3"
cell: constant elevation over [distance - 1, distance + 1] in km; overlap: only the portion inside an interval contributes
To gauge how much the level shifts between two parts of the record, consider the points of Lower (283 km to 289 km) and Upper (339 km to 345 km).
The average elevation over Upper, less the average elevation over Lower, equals 44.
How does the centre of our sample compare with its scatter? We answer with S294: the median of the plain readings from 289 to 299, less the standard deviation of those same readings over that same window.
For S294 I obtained 43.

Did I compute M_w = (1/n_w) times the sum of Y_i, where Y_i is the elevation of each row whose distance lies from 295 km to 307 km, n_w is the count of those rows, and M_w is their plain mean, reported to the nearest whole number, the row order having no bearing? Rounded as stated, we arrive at 48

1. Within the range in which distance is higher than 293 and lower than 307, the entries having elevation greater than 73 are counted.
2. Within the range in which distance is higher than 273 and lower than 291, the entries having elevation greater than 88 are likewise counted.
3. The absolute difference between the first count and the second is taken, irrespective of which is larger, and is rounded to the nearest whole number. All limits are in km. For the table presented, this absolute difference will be 1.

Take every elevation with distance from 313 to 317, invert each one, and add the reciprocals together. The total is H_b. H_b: 0.03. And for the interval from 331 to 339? 0.04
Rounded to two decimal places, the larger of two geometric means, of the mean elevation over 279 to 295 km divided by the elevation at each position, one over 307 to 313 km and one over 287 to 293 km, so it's 1.17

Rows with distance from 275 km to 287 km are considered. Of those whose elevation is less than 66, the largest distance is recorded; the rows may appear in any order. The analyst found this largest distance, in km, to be 286.0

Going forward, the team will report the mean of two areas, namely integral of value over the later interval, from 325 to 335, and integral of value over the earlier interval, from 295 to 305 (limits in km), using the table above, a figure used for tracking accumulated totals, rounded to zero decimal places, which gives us 708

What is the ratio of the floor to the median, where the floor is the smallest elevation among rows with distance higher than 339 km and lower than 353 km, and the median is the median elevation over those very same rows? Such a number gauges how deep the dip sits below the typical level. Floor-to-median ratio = 0.67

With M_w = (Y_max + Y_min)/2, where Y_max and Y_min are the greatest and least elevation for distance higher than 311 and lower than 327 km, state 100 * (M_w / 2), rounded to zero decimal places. 3525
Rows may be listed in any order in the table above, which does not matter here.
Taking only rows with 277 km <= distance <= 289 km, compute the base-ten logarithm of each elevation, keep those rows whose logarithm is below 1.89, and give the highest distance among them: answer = 288.0 km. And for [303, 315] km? 314.0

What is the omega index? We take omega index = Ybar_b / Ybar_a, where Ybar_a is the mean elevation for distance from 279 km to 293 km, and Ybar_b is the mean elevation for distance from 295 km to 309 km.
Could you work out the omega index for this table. 0.78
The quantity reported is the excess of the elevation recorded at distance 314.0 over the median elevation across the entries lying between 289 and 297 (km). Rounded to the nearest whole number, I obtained 10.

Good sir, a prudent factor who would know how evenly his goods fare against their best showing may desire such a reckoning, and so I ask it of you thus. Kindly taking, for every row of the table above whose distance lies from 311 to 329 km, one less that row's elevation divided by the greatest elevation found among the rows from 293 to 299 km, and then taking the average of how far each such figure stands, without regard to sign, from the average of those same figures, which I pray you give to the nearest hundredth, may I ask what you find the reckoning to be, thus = 0.23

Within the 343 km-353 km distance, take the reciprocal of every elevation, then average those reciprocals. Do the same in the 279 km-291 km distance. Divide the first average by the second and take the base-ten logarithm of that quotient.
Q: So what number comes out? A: -0.12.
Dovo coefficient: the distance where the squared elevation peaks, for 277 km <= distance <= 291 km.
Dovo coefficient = 278.0 km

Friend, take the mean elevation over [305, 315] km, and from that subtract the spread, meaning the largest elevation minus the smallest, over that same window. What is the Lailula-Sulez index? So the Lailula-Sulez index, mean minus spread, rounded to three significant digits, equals 41.5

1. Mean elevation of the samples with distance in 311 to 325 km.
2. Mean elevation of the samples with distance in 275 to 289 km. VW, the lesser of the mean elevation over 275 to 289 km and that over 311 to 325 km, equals 66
